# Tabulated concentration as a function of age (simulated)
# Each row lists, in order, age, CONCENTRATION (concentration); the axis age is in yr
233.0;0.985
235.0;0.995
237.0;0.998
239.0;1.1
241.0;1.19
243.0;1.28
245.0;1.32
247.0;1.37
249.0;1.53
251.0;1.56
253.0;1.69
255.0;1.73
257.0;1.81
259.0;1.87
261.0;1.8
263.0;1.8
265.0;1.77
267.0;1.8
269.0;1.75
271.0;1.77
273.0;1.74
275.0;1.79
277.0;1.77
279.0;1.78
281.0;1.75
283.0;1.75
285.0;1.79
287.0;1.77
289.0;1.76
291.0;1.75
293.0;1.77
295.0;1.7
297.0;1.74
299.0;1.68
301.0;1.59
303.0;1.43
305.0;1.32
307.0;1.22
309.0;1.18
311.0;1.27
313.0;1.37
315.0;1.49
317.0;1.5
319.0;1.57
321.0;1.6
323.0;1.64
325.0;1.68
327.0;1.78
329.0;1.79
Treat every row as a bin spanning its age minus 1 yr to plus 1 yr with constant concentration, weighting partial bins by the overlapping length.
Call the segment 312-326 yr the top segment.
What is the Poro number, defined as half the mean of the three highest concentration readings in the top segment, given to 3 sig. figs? 0.820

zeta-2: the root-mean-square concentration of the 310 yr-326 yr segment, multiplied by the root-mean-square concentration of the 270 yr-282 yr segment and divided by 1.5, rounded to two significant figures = 1.8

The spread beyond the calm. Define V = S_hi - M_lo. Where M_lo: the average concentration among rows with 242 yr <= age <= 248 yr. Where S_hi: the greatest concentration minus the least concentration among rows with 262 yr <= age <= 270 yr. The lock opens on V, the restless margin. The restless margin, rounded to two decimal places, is -1.27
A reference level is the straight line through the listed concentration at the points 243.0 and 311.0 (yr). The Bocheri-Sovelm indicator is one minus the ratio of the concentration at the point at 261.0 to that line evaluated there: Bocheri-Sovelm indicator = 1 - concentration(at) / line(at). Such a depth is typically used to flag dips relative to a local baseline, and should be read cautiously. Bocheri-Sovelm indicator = -0.409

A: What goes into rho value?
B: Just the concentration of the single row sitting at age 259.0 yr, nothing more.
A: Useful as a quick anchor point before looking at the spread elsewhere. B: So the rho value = 1.87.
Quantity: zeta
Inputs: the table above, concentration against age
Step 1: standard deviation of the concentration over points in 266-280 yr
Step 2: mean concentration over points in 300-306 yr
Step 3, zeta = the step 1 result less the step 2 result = -1.43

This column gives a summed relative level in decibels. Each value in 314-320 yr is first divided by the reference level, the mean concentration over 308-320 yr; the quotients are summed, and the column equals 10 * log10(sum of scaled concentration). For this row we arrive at 5.1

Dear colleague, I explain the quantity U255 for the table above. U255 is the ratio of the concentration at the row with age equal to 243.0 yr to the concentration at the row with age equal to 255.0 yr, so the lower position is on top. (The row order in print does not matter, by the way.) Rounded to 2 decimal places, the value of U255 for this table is 0.74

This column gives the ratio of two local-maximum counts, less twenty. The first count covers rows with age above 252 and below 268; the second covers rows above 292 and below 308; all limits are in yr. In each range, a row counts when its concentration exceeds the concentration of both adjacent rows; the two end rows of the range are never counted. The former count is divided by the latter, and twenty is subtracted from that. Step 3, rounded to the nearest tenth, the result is -19.0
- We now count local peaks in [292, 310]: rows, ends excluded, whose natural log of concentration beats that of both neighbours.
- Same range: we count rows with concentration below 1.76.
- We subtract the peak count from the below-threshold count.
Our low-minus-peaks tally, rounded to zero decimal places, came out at 7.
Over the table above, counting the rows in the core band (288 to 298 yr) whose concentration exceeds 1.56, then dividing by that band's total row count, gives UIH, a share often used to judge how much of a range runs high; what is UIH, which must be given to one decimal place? 1.0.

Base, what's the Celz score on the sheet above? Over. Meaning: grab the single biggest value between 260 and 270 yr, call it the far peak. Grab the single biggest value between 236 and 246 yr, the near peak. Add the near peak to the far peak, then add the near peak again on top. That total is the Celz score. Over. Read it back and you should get 4.4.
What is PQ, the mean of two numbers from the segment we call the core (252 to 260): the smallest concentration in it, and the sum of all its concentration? 4.4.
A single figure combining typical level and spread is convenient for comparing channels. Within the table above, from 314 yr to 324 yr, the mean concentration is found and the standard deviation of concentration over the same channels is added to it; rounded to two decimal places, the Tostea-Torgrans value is 1.62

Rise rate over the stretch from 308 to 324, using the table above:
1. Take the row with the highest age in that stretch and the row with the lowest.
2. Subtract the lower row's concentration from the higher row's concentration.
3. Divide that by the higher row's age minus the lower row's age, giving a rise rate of 0.03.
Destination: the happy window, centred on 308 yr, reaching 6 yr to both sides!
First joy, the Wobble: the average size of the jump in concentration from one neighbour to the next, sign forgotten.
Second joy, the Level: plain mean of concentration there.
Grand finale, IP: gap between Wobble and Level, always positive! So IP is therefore 1.21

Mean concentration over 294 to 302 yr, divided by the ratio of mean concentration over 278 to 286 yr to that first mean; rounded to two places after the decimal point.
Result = 1.59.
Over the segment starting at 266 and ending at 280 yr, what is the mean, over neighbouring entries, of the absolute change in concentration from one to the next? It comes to 0.030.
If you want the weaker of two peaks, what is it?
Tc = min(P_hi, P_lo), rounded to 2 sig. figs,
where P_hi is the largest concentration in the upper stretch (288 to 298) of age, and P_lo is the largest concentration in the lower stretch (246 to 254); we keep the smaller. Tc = 1.7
